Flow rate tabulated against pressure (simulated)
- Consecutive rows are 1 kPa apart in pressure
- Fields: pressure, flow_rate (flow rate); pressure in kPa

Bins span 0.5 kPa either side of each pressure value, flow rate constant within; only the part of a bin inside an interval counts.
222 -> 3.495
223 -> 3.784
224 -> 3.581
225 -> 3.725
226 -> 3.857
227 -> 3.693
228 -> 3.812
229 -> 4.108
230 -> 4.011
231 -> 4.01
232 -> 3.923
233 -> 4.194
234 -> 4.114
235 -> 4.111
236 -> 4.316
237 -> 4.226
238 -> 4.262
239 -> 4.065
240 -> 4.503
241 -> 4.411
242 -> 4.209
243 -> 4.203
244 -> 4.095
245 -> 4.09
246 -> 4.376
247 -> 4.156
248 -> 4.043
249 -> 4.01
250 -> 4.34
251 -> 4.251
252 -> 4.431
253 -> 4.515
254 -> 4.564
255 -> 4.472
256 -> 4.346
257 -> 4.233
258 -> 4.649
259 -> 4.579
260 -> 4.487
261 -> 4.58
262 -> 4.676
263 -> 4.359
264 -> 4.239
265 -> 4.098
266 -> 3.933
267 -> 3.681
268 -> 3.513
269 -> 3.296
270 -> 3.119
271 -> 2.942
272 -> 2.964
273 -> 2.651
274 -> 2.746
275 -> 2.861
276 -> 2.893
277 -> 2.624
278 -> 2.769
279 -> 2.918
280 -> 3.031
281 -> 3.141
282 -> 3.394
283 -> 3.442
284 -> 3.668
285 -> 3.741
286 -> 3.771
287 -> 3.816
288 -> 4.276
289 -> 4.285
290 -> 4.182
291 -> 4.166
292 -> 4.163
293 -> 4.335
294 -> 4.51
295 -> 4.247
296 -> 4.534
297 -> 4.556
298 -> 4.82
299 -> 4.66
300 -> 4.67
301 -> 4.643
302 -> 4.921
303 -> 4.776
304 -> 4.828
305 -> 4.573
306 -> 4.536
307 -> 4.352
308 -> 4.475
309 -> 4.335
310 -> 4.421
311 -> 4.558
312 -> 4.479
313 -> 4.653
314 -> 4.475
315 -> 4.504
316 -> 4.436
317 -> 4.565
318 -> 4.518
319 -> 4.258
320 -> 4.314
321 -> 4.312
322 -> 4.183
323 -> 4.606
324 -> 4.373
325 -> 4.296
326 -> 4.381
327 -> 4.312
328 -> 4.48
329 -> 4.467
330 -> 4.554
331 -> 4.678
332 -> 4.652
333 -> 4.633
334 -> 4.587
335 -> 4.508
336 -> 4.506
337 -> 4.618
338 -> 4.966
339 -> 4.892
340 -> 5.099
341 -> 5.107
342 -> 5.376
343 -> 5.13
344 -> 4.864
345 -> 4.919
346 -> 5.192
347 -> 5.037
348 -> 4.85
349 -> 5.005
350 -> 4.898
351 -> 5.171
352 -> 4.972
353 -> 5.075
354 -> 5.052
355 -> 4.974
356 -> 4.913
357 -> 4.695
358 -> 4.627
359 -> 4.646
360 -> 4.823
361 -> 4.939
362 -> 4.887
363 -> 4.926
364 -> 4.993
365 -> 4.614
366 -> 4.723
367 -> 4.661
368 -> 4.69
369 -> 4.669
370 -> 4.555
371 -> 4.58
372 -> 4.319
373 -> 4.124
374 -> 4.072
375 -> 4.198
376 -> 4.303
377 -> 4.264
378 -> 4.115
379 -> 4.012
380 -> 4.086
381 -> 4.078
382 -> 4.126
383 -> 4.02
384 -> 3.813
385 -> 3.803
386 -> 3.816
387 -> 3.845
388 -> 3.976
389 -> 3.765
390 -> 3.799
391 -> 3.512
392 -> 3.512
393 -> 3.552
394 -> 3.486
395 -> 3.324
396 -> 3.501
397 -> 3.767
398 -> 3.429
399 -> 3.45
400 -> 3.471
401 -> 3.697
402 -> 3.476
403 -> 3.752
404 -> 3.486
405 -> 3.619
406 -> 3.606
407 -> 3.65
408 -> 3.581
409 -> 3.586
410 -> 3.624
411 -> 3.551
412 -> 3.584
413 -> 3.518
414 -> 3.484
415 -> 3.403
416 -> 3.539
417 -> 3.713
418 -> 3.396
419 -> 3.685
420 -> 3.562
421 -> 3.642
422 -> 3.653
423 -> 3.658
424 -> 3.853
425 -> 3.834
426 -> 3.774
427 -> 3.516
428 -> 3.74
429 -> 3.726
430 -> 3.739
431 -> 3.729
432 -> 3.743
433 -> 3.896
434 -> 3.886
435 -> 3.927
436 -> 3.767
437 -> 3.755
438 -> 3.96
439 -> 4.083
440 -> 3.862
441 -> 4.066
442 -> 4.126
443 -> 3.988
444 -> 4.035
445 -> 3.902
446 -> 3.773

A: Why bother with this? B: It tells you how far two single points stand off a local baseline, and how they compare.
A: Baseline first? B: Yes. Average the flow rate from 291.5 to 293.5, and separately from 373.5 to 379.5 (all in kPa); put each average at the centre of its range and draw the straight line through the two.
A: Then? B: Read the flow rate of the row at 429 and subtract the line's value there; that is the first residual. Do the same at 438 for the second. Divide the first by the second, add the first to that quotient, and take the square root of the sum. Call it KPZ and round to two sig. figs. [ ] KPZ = 1.6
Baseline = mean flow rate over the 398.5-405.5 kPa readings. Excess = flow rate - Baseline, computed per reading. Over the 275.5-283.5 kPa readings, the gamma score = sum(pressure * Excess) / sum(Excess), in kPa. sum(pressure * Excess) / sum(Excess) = 278.5 kPa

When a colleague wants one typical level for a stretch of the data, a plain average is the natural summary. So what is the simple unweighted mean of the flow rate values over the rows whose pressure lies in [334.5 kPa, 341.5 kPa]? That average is 4.81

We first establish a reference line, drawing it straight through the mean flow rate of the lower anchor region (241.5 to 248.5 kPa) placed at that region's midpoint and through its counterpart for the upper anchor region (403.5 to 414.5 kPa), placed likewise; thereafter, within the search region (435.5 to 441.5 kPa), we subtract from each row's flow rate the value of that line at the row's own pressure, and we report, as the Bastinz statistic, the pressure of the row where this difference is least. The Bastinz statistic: 437 kPa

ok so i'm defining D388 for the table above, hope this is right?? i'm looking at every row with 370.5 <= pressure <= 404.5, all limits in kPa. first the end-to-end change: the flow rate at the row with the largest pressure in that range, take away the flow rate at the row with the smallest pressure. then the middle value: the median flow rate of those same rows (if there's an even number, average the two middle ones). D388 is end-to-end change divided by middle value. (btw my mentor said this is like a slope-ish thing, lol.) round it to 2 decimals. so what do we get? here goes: -0.29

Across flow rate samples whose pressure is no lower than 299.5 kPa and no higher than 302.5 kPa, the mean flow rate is 4.74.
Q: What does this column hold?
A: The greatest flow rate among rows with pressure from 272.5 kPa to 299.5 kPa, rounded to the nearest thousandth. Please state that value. 4.820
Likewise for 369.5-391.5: 4.580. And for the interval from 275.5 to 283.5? 3.442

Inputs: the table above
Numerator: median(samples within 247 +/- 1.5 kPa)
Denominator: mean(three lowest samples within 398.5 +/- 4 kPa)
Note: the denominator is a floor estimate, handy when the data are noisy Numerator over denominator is 1.22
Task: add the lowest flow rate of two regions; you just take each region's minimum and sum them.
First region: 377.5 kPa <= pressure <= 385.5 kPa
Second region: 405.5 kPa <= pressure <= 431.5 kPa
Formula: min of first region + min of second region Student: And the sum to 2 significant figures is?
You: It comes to 7.2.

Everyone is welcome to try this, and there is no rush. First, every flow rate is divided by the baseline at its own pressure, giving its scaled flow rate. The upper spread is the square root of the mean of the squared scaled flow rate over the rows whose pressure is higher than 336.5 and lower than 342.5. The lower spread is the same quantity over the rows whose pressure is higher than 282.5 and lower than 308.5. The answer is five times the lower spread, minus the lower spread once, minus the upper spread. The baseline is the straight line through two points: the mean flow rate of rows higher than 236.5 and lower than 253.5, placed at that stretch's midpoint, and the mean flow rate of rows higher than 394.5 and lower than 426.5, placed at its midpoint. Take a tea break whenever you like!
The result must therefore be 3.0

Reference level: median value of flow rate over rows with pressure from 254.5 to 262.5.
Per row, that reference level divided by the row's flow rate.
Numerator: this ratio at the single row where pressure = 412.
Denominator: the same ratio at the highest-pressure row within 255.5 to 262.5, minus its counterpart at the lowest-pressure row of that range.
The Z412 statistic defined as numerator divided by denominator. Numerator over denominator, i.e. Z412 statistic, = -17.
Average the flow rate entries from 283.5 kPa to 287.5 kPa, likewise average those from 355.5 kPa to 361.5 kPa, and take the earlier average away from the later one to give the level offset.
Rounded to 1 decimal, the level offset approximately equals 1.0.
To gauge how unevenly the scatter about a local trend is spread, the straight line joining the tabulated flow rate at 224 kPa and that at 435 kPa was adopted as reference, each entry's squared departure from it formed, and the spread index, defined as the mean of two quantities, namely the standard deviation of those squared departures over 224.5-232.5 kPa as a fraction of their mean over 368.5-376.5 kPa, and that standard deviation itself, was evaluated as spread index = 0.2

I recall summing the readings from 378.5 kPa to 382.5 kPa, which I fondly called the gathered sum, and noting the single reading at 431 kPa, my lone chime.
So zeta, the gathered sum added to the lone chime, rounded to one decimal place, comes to 20.0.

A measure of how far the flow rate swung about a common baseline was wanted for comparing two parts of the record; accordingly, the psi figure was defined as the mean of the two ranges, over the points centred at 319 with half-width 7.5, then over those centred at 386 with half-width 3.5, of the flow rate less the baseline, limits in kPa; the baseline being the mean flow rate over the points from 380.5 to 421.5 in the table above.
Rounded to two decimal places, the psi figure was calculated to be 0.36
